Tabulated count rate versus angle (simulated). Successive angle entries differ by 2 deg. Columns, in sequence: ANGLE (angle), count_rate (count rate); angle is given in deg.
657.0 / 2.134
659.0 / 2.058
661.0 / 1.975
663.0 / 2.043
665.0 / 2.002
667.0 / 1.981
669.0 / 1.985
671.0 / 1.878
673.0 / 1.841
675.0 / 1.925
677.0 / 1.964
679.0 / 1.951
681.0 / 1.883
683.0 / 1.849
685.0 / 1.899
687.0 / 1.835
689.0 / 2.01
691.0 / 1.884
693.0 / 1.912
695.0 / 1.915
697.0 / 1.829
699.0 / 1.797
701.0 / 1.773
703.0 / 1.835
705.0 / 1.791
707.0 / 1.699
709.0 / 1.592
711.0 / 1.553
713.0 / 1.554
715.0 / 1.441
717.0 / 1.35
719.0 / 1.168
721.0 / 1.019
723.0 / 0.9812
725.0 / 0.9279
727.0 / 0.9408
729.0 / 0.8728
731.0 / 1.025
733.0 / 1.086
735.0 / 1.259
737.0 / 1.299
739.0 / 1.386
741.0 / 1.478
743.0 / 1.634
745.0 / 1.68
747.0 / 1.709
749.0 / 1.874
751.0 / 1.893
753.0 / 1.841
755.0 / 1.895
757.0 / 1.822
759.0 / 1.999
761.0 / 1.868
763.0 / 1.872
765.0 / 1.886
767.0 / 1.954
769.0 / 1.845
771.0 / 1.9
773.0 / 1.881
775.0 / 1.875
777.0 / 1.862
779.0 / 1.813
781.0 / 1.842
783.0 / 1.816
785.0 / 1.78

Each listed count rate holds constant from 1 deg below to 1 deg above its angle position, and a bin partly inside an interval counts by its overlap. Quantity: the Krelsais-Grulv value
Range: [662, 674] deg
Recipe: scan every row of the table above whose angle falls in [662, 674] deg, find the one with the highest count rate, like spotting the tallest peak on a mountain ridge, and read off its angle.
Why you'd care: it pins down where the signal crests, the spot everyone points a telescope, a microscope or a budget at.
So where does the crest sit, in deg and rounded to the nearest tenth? 663.0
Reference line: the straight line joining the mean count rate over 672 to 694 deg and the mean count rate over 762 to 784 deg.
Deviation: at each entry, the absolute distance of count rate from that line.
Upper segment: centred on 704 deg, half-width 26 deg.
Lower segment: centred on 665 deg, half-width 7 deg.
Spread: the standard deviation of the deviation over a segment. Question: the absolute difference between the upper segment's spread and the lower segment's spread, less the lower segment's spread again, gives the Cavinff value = 0.28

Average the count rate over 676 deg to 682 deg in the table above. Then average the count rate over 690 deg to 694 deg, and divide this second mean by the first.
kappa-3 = 0.98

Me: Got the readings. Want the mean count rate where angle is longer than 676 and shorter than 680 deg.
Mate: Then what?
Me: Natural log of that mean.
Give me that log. 0.67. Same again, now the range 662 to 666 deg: 0.70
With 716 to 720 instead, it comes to 0.23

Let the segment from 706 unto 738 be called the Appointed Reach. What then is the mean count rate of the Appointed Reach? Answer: 1.24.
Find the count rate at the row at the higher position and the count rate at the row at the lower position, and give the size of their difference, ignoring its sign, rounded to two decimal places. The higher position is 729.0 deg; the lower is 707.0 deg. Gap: 0.83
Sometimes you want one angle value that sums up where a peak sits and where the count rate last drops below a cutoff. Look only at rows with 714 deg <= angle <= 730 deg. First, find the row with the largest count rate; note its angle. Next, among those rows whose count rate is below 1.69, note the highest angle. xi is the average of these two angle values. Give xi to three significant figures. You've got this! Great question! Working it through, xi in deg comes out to 722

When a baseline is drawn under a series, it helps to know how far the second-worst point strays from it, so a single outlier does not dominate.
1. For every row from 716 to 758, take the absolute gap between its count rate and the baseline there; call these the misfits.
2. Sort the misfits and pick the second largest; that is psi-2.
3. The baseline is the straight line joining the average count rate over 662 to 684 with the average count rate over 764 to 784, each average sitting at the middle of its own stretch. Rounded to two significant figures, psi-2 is 0.97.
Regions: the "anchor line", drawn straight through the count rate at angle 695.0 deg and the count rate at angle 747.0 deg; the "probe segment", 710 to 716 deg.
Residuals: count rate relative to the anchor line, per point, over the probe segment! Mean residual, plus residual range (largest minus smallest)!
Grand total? -0.2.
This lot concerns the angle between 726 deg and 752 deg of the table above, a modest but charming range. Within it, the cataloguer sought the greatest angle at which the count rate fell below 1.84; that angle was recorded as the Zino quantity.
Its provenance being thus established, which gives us 747.0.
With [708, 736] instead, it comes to 735.0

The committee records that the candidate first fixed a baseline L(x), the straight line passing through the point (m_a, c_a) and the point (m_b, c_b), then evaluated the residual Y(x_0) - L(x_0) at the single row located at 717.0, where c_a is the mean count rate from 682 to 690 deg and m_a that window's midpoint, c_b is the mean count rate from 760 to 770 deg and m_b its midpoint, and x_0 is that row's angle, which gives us -0.54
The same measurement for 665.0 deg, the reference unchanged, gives 0.10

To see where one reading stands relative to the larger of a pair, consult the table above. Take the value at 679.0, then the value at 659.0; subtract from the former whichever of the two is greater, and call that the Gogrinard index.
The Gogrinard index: -0.11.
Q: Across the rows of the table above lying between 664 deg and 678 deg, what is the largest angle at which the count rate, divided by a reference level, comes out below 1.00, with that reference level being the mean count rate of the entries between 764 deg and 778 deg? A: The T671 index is 673.0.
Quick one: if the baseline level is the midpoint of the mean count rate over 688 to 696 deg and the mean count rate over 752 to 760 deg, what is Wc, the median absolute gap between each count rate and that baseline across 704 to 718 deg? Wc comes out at 0.4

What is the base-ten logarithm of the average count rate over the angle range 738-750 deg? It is 0.211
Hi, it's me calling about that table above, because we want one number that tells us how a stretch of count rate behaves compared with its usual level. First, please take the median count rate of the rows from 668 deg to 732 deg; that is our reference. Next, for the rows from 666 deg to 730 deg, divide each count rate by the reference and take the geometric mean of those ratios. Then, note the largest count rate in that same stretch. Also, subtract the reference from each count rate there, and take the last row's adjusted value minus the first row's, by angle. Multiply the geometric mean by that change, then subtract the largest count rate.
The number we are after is -2.99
